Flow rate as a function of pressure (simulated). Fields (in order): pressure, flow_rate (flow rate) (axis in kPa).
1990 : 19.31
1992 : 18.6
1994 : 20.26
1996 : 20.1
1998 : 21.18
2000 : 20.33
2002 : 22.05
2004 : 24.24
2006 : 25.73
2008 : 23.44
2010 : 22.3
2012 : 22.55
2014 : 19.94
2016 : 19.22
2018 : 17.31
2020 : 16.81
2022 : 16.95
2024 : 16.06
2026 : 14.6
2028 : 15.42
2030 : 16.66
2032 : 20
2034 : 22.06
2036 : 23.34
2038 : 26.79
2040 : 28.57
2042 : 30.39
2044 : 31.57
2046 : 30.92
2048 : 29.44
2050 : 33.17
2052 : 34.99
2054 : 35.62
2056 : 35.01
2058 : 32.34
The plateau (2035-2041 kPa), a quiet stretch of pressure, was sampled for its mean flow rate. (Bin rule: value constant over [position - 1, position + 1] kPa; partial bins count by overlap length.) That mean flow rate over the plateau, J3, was 26.2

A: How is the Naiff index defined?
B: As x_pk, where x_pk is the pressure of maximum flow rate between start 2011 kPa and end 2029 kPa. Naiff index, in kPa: 2012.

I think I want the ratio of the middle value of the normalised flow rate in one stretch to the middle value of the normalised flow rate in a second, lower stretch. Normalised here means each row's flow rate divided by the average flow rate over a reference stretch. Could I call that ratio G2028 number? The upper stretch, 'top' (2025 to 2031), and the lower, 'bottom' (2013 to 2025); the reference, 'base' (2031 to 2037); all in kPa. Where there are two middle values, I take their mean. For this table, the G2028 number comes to 0.9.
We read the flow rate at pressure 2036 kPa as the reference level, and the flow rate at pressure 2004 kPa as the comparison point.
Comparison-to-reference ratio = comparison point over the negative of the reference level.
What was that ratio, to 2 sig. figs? -1.0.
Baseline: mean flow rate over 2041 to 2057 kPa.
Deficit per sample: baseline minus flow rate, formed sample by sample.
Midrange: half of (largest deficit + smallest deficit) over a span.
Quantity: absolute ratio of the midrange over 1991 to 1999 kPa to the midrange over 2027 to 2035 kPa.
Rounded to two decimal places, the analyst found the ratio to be 0.92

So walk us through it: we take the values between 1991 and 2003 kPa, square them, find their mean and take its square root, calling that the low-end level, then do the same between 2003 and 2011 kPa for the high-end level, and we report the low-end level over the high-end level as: 0.85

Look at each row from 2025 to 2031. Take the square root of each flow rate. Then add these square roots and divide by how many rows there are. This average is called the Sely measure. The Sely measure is 3.9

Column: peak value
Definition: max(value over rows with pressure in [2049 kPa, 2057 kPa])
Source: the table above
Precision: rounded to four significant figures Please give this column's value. 35.62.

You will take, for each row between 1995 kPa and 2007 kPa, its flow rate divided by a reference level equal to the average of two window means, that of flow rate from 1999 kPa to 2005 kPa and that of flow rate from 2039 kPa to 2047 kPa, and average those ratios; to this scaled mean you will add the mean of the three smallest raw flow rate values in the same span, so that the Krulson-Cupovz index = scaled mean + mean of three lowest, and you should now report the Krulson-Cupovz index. 21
